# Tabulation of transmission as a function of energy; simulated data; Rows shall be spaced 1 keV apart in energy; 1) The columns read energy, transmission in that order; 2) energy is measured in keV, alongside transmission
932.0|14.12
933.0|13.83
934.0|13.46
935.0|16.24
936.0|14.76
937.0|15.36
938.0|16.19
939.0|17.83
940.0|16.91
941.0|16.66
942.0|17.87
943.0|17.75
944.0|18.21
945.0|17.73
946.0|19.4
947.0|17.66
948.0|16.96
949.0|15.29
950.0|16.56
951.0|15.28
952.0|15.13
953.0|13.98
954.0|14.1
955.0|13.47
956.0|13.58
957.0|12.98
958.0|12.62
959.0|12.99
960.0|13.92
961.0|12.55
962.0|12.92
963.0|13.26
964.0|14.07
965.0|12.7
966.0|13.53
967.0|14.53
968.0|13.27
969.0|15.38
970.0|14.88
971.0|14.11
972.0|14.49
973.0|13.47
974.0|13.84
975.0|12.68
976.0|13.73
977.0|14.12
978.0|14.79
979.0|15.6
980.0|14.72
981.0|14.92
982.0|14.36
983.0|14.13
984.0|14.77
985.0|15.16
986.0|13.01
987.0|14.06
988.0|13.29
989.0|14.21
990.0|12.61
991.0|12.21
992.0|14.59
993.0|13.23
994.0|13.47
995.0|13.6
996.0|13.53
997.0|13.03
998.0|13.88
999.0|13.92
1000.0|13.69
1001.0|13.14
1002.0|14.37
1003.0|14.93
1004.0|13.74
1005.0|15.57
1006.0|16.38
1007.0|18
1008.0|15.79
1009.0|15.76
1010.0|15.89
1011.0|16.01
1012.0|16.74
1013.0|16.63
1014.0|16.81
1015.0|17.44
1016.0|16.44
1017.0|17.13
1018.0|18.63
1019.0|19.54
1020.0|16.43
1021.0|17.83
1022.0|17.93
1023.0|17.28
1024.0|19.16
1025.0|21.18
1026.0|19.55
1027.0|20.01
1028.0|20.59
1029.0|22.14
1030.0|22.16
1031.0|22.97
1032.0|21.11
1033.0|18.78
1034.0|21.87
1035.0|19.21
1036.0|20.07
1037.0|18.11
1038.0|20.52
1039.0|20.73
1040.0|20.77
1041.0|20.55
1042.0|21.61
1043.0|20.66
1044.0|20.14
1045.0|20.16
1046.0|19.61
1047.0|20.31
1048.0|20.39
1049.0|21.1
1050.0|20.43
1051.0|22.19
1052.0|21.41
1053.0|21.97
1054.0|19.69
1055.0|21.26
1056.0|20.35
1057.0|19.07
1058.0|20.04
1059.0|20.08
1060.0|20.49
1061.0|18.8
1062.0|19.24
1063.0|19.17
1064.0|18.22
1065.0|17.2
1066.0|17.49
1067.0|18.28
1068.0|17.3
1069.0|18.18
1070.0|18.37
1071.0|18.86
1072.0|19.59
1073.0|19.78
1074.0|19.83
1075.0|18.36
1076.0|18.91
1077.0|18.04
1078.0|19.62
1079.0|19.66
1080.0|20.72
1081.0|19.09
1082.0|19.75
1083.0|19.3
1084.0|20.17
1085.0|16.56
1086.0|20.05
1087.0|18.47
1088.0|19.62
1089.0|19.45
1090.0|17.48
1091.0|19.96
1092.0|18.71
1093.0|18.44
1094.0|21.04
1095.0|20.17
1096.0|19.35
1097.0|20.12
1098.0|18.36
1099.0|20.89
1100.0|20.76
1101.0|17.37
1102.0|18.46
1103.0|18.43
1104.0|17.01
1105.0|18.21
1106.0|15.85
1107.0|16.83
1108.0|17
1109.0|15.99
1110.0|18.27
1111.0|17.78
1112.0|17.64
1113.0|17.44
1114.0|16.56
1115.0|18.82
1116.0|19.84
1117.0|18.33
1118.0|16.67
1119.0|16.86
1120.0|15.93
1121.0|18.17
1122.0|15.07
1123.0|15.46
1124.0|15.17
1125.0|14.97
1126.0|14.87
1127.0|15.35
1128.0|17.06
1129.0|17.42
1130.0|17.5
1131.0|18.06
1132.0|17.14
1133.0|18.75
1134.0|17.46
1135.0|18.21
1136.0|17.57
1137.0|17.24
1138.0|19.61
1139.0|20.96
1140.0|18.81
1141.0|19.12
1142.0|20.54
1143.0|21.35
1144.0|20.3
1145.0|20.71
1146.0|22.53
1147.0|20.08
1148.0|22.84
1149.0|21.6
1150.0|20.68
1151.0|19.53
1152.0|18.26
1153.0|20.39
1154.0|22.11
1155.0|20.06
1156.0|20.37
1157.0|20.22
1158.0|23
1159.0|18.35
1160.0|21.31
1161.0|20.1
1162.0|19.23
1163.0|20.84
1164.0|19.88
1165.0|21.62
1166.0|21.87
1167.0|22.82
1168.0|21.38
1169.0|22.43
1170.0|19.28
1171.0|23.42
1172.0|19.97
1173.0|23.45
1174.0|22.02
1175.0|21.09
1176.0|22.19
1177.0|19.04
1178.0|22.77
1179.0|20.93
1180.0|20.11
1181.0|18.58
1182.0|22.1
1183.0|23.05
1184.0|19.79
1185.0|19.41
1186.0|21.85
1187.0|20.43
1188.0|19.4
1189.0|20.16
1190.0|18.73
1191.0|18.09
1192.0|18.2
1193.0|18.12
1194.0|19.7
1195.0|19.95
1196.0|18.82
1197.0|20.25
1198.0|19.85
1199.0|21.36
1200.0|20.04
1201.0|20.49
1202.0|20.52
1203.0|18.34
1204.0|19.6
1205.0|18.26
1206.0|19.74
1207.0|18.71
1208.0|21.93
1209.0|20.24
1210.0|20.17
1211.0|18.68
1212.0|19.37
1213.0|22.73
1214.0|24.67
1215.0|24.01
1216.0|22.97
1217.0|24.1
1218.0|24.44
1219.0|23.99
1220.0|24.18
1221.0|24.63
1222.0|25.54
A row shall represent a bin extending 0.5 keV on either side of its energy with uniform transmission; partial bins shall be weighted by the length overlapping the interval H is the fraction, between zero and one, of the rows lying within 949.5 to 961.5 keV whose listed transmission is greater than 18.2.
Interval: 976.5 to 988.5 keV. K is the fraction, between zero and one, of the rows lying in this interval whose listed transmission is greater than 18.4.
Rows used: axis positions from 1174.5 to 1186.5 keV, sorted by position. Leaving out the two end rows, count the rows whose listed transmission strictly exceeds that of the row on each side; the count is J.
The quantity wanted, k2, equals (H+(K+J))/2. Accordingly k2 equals 1.5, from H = 0.00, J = 3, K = 0.0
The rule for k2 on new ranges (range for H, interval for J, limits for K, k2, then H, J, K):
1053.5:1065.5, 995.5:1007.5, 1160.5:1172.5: 2.0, 0.92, 2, 1.0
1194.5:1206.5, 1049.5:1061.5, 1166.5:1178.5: 3.0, 1.00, 4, 1.0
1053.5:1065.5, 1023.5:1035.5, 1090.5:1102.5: 2.4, 0.92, 3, 0.8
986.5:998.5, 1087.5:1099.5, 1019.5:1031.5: 1.8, 0.00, 3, 0.7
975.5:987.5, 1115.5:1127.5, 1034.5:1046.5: 2.0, 0.00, 3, 0.9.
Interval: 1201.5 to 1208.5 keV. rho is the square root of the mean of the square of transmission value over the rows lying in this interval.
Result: 19.6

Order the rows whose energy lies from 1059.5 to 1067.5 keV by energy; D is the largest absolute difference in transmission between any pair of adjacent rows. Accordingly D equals 1.7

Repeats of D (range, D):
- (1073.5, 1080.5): 1.6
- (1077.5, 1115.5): 3.6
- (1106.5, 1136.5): 3.1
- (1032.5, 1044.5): 3.1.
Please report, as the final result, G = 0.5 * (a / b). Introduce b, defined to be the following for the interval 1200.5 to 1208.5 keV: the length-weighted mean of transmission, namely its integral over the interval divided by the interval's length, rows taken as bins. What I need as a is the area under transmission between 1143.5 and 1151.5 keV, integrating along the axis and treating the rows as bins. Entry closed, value 4.3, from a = 168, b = 20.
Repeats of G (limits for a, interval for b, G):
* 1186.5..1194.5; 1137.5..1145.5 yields 3.8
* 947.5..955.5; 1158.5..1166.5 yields 3.0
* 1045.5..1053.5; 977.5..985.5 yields 5.7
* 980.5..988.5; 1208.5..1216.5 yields 2.6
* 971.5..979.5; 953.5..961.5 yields 4.2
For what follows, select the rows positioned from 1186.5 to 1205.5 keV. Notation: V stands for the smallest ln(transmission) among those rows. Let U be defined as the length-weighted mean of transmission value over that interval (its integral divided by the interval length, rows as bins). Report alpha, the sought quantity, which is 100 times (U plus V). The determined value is 2239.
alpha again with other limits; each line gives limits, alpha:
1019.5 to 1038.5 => 2264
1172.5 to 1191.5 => 2359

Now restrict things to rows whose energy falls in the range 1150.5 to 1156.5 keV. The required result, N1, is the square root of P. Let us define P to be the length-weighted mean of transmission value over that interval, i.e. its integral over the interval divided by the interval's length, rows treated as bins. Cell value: 4.5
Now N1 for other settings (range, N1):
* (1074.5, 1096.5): 4.4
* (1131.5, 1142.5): 4.3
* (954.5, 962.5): 3.6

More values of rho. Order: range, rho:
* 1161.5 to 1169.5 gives 21.3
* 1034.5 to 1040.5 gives 19.9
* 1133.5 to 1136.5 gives 17.7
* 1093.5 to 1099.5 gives 20.0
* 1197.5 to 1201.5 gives 20.4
